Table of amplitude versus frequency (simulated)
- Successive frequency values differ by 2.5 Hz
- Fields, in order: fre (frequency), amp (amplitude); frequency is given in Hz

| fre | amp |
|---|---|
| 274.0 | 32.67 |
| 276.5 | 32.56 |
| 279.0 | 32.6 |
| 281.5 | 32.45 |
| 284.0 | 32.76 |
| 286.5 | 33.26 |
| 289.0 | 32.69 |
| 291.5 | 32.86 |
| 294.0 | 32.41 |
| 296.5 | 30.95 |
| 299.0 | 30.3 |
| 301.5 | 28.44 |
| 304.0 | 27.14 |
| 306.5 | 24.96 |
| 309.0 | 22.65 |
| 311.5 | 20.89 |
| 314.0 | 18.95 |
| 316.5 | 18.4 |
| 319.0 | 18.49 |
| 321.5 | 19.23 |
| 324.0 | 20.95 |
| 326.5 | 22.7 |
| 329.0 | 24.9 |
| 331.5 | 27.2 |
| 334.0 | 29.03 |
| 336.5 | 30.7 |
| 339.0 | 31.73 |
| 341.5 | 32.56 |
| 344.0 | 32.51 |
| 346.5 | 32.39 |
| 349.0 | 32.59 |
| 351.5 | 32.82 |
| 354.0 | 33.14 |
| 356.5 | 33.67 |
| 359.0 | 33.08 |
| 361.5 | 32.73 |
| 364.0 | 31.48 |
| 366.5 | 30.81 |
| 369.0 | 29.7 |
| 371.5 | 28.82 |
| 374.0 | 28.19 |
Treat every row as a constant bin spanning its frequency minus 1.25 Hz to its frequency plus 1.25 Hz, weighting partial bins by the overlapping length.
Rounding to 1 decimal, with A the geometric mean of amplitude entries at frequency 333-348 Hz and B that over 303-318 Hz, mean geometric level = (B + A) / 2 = 26.7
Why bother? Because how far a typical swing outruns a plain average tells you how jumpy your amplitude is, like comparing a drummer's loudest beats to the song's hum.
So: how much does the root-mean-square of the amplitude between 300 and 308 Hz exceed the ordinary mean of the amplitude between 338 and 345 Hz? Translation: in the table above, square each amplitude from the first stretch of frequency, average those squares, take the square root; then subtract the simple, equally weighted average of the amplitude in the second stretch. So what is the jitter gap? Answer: -5.4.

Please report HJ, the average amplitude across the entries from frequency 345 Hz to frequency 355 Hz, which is 33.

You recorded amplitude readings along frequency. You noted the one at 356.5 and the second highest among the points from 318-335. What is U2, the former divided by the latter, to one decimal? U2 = 1.2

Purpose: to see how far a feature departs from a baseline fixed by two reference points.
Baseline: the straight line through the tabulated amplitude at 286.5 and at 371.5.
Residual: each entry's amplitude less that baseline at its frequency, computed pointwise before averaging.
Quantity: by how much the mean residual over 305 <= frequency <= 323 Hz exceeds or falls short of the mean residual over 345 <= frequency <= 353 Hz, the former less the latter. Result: -14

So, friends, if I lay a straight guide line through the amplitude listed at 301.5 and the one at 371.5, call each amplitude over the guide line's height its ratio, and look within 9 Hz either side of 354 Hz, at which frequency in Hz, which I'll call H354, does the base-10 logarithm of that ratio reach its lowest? 346.5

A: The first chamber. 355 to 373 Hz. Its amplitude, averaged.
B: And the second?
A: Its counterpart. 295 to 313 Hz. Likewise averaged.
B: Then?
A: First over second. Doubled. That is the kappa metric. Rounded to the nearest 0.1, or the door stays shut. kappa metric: 2.4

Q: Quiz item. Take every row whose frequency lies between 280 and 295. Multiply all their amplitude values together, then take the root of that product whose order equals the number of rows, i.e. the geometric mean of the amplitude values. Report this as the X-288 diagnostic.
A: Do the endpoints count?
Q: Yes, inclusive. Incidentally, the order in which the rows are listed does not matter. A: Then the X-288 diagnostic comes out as 32.7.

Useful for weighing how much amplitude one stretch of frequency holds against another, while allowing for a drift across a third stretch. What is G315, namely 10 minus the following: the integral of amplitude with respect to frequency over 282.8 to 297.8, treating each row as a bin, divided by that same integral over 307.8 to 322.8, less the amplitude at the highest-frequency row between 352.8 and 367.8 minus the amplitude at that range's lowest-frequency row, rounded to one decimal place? 6.0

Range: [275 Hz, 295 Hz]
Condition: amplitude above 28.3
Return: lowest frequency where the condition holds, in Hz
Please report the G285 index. 276.5 Hz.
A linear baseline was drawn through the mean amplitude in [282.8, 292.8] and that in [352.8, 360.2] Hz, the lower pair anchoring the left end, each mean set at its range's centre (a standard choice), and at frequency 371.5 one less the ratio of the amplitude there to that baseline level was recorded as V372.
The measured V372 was 0.137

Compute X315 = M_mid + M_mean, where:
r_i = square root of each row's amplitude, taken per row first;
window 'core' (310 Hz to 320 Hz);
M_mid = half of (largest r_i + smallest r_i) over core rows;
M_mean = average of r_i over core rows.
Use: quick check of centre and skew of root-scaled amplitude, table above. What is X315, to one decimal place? 8.8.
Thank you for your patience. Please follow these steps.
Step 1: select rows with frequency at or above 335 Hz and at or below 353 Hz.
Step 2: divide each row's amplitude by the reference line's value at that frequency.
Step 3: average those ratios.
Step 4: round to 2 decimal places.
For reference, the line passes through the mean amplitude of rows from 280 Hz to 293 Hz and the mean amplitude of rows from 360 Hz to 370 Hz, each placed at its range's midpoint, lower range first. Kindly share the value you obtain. 1.02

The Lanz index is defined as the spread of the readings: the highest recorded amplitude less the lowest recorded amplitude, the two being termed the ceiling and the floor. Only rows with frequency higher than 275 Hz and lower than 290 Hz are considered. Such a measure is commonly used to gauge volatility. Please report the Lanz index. 1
